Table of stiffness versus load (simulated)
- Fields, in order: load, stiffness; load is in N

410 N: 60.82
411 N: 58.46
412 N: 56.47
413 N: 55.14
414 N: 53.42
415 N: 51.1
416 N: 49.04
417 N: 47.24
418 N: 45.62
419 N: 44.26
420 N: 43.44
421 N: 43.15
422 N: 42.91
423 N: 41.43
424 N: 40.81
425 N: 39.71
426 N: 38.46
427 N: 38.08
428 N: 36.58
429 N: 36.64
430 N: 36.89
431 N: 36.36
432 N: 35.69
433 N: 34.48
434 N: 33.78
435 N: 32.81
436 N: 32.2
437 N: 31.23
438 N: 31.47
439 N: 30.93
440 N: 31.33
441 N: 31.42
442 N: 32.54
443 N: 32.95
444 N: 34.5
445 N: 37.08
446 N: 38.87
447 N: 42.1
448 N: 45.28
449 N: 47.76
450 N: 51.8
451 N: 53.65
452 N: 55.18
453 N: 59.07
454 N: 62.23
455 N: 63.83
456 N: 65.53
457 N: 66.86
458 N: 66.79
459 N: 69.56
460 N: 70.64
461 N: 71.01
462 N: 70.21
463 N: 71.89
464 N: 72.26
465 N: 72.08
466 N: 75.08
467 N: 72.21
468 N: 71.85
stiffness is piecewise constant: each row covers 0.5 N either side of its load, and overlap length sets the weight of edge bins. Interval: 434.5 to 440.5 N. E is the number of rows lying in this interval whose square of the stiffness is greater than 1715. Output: 0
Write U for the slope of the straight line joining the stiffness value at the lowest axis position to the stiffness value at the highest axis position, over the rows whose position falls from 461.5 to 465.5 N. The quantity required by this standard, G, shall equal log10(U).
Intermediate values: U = 0.6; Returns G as -0.2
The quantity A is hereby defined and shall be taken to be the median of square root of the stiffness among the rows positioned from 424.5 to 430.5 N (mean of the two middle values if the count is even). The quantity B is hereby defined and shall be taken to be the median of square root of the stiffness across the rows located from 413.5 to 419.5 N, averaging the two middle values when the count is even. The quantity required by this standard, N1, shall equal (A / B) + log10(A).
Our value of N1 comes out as 1.67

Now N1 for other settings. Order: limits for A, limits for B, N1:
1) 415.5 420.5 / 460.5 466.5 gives 1.63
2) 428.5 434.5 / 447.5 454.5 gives 1.60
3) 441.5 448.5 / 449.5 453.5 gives 1.61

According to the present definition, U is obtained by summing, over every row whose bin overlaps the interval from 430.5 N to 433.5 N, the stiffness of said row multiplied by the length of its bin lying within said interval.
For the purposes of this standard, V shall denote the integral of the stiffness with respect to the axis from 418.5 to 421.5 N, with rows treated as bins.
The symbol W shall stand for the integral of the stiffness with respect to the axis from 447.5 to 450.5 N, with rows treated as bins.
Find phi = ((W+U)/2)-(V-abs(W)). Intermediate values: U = 107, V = 131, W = 145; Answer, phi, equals 140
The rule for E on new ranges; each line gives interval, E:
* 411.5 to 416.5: 5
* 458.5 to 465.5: 7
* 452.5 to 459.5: 7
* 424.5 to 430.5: 0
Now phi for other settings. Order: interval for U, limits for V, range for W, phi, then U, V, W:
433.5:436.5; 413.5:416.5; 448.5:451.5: 126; 99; 154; 153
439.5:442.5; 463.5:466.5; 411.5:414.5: 76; 95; 219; 165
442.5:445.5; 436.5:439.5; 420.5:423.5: 150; 105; 94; 127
